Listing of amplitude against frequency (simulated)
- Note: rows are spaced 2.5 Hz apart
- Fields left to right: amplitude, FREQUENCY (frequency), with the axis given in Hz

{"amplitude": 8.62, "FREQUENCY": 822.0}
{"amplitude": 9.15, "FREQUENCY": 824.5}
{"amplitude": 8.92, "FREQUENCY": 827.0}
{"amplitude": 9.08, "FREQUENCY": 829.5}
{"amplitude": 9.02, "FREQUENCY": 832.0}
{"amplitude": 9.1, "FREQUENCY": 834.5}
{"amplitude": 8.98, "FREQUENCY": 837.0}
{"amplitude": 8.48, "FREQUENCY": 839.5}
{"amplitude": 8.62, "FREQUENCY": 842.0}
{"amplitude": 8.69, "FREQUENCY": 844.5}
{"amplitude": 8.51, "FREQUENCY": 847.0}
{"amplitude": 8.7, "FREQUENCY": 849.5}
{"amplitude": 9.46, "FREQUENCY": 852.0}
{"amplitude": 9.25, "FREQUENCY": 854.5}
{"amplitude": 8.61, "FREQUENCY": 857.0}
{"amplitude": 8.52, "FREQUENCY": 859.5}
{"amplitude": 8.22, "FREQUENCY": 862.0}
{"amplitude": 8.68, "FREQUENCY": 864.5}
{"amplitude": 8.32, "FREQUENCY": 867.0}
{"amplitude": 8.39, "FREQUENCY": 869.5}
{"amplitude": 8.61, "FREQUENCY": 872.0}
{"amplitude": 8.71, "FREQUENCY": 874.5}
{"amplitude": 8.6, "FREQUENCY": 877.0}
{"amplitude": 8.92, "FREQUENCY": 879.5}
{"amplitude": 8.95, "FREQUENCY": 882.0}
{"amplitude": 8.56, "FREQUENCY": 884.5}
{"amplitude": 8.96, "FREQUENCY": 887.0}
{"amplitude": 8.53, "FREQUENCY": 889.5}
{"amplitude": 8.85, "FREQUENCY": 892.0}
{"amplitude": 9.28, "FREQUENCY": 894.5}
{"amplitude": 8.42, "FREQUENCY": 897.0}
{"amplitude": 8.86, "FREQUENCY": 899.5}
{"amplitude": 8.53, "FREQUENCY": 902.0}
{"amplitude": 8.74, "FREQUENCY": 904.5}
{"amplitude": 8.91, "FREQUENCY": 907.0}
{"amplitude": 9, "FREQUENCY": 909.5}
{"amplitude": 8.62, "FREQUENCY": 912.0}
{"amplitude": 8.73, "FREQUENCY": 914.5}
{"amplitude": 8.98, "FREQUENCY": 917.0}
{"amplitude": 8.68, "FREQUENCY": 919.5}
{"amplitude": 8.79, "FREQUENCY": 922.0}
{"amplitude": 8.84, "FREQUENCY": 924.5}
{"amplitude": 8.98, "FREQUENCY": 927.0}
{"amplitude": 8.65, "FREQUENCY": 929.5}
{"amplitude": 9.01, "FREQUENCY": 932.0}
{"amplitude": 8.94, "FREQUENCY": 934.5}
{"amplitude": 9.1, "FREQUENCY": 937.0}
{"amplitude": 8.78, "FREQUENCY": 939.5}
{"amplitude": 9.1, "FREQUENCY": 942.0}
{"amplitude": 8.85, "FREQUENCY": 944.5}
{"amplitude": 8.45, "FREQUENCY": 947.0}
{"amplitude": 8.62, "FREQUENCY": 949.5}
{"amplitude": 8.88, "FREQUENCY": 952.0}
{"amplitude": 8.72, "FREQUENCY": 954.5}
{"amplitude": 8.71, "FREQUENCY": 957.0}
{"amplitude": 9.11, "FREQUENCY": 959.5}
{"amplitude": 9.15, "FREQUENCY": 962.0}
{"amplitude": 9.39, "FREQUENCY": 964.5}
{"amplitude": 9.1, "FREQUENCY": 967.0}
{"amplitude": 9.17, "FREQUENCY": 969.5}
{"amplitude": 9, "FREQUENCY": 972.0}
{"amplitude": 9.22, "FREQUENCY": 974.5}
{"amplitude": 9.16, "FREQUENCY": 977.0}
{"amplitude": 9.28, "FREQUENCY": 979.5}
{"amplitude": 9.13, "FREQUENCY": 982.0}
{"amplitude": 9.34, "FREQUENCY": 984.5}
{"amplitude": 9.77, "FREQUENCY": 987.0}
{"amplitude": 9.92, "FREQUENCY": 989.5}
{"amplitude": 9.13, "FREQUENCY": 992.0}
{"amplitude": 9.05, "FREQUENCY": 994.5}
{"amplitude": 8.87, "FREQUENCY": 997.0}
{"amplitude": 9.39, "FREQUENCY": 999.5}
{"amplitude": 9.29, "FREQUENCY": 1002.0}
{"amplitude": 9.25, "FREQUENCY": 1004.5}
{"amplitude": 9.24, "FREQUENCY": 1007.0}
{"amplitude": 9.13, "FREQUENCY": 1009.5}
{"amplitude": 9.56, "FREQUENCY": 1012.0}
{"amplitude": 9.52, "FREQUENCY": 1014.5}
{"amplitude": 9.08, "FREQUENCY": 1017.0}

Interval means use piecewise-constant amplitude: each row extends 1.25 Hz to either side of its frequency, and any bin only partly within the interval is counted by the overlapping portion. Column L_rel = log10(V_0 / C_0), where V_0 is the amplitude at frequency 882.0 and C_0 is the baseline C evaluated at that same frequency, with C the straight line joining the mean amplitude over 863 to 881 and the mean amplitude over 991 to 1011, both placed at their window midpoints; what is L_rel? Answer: 0.015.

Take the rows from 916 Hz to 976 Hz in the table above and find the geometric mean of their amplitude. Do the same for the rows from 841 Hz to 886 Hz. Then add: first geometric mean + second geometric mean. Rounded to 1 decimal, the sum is 17.6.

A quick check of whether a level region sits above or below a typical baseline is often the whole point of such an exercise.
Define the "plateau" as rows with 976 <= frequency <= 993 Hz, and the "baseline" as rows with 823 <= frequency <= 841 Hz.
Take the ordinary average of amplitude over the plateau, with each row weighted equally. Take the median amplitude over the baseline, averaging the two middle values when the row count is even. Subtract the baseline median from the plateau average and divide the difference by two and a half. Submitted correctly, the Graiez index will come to 0.15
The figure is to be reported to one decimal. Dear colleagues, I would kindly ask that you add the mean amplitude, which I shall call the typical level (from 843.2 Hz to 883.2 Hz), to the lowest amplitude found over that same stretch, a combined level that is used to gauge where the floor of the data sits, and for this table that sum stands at 16.9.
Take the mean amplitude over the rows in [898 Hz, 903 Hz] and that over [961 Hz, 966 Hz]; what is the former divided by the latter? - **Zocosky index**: 0.94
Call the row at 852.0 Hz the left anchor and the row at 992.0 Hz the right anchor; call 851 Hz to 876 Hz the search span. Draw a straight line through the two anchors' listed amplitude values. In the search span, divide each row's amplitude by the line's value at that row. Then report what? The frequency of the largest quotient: 852.0 Hz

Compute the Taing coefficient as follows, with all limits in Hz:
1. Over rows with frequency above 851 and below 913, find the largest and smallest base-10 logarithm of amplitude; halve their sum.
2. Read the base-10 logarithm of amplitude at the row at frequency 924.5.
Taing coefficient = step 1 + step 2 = 1.89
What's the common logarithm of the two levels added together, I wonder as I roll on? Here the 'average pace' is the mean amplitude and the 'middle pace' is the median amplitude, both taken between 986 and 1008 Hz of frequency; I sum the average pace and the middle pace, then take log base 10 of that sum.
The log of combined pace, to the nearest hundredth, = 1.27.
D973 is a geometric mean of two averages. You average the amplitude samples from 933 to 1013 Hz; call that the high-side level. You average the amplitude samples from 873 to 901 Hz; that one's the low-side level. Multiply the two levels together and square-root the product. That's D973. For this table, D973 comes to 8.95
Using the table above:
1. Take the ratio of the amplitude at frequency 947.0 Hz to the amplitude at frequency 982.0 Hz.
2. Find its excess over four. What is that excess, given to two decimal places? -3.07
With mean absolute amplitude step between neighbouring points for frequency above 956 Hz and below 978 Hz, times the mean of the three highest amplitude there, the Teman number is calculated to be 1.7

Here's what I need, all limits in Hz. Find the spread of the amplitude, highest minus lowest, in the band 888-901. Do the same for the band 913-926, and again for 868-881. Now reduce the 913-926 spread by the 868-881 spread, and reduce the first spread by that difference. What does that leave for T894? 1.1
